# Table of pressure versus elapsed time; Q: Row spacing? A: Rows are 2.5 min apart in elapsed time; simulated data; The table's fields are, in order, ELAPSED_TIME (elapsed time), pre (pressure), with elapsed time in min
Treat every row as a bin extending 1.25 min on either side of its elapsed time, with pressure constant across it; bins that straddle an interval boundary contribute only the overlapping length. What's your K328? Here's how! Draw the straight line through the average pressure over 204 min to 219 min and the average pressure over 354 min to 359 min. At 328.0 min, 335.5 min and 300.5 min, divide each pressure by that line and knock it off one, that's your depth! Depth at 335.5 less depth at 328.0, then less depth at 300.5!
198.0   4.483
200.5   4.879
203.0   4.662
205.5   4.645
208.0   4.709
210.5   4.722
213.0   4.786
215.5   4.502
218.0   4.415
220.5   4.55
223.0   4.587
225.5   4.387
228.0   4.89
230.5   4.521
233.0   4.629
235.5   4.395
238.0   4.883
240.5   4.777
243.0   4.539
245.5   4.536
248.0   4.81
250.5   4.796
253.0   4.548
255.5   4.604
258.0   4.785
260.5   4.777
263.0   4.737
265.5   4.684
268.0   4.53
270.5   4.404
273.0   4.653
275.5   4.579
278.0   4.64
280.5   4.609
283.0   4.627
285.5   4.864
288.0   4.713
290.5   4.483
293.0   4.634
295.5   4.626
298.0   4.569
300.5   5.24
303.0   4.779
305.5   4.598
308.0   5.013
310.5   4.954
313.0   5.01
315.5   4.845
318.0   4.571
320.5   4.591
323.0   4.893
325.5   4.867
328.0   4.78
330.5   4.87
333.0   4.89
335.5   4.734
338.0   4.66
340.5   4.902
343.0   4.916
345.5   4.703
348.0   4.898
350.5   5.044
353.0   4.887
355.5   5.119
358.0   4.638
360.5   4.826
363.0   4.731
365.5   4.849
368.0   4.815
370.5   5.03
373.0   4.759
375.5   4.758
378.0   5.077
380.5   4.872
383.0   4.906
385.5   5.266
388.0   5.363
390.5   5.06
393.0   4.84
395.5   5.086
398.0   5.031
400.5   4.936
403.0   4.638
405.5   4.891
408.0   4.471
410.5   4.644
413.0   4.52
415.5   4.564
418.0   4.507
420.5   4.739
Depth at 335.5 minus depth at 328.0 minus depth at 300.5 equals 0.11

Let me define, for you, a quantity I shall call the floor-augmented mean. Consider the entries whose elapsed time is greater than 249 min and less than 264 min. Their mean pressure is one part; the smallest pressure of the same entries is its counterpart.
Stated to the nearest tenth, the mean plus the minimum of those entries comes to 9.3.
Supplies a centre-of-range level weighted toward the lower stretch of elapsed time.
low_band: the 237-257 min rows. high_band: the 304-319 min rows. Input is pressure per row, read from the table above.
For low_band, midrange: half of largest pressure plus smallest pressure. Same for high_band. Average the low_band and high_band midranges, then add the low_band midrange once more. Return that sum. 9.46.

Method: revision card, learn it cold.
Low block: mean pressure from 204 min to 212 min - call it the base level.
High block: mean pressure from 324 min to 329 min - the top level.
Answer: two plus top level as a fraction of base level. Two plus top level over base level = 3.03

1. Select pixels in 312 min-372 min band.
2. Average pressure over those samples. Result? 4.84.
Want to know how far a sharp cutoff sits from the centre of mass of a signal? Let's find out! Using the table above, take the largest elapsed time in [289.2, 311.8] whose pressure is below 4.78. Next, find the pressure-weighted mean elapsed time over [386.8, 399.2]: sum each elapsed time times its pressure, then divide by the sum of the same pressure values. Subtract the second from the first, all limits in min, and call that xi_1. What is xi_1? -87.4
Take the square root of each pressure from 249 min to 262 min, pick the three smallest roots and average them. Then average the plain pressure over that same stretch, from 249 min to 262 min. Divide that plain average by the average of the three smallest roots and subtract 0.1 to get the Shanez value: 2.08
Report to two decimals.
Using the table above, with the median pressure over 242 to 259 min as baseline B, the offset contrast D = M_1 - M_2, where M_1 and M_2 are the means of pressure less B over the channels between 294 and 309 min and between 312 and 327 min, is 0.01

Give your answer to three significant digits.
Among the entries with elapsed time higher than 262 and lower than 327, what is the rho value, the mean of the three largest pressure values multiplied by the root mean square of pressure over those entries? 24.0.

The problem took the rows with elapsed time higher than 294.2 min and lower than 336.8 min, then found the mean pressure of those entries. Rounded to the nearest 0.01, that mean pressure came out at 4.81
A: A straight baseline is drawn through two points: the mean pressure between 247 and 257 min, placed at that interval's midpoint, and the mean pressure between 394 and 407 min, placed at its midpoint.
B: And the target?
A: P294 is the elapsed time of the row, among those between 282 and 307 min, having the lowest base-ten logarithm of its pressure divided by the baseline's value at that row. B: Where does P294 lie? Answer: 290.5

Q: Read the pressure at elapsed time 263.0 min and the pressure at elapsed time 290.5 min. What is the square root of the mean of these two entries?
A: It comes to 2.15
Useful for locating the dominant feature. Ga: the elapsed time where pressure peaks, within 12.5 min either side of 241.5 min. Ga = 238.0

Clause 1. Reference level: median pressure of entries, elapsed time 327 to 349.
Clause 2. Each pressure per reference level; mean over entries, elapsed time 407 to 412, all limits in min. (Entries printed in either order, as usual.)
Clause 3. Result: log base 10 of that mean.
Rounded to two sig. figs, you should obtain -0.029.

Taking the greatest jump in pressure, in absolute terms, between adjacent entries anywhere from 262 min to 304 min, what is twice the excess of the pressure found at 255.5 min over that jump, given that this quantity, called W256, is 7.9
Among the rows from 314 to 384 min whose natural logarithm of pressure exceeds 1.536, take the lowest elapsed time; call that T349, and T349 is 315.5 min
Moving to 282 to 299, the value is 285.5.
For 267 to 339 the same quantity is 273.0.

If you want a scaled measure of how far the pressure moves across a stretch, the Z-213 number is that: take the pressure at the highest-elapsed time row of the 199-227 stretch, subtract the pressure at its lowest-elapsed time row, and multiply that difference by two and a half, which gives -1.2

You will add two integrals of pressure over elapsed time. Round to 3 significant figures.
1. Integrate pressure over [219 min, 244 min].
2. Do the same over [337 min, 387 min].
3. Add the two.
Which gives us 360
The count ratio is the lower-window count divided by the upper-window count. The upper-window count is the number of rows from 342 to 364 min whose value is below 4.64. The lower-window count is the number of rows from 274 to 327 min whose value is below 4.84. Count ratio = 13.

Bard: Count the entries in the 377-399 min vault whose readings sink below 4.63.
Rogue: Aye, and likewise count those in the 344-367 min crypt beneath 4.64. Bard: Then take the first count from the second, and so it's 1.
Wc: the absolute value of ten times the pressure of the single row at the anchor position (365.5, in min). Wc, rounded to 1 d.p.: 48.5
